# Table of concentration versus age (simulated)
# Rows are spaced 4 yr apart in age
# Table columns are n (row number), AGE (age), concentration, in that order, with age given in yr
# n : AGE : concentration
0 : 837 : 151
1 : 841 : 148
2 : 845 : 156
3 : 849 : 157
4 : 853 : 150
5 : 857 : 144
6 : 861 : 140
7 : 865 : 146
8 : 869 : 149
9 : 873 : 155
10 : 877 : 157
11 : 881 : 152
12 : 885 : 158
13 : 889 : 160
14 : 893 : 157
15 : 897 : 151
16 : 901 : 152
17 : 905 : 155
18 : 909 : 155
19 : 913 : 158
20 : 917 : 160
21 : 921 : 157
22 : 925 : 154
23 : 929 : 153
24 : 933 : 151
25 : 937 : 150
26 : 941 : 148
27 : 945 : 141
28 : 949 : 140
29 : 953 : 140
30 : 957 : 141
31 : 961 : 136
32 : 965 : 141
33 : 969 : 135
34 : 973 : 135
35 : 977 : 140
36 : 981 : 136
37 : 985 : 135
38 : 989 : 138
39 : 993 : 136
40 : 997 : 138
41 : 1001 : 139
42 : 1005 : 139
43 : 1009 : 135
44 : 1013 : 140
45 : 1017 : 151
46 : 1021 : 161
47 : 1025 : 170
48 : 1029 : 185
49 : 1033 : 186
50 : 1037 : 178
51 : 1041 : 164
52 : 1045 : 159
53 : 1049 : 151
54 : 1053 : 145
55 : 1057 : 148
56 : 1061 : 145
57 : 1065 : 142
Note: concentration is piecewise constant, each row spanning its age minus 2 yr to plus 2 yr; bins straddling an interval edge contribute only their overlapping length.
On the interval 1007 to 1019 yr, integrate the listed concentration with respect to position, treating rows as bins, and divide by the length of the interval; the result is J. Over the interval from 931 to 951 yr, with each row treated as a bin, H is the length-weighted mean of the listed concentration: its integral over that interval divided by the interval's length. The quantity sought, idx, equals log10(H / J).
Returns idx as 0.01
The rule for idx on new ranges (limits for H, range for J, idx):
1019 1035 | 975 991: 0.11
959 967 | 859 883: -0.03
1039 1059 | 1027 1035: -0.08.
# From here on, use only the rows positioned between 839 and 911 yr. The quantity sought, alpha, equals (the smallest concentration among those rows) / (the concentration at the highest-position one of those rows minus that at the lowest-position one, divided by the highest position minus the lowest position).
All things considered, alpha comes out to 1360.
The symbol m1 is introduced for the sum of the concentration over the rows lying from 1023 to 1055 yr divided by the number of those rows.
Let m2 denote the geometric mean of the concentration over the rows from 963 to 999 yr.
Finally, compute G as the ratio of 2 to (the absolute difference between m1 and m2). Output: 0.066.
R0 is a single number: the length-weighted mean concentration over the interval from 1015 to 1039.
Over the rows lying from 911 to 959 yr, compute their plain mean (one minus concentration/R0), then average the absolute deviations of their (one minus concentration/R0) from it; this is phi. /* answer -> 0.04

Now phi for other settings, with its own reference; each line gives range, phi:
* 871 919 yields 0.01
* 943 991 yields 0.01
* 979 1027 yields 0.05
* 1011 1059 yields 0.07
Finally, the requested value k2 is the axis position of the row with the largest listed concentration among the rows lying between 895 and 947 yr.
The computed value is 917 yr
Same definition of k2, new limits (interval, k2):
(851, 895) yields 889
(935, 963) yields 937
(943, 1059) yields 1033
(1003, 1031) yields 1029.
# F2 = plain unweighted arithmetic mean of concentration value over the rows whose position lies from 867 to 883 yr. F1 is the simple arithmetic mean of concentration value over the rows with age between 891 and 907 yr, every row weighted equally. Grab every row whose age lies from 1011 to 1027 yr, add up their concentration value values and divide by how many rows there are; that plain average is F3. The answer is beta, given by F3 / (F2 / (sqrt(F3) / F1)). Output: 0.082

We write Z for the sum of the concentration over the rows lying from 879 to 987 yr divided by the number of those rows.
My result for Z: 148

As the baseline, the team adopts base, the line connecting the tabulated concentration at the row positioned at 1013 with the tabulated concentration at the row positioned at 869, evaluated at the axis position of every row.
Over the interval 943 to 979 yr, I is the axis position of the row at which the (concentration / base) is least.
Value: 969 yr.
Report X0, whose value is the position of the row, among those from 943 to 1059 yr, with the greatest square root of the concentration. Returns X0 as 1033 yr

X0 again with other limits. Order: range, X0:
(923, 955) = 925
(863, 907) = 889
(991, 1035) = 1033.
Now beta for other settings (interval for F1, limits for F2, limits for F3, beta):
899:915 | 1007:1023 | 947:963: 0.072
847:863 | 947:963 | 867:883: 0.092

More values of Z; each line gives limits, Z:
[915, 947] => 152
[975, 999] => 137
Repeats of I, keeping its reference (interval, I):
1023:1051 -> 1049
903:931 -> 929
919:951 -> 949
